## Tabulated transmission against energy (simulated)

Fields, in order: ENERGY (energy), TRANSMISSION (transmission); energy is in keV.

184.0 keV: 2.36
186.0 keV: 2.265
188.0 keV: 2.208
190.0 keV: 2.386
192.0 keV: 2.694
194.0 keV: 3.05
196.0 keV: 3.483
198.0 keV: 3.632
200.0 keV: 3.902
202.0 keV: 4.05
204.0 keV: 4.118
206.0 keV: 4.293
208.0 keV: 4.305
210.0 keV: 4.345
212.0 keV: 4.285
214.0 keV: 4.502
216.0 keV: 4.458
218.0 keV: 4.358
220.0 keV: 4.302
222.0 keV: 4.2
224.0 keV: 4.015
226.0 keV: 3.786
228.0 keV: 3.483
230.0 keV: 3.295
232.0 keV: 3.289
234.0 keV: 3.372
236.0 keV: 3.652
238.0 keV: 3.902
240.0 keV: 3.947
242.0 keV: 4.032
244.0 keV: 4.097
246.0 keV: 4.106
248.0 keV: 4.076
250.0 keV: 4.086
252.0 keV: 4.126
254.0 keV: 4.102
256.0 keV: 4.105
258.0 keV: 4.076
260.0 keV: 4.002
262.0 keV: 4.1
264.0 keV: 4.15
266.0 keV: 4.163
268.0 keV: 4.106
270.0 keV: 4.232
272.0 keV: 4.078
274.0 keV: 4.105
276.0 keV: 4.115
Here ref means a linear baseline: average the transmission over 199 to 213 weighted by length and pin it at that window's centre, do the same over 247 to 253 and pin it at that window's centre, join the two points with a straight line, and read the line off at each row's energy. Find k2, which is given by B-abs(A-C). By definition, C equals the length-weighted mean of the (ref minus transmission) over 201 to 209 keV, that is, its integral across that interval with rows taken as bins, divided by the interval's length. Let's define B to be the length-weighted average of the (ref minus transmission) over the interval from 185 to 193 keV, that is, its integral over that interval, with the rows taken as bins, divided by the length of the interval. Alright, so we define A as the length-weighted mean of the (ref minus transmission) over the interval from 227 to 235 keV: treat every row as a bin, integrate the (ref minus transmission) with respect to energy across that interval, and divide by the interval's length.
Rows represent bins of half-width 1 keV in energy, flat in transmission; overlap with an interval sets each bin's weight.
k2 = 1.1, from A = 0.77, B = 1.8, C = 0.00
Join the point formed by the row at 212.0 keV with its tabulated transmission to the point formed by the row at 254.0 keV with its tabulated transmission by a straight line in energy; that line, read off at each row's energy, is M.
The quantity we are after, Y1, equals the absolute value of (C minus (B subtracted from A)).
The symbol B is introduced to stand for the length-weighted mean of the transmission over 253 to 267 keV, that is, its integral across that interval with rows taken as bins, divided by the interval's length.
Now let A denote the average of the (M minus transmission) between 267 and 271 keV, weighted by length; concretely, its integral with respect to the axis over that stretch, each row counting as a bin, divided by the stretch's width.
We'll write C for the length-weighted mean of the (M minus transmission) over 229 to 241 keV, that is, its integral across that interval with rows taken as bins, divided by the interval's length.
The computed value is 4.8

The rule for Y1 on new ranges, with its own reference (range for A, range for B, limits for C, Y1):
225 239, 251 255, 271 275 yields 3.4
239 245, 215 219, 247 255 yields 4.3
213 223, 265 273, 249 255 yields 4.3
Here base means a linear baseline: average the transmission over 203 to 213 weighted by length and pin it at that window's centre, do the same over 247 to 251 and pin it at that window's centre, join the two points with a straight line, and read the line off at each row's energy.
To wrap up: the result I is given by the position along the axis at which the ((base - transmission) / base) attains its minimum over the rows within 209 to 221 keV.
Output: 214.0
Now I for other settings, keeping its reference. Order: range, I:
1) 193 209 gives 208.0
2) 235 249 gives 246.0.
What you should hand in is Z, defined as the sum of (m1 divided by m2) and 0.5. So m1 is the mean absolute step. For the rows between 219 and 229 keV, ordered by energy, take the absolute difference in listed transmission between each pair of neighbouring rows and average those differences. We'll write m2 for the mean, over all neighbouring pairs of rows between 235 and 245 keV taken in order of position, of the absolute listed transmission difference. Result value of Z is 2.3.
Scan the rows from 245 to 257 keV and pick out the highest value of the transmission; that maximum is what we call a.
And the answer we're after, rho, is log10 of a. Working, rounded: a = 4.126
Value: 0.616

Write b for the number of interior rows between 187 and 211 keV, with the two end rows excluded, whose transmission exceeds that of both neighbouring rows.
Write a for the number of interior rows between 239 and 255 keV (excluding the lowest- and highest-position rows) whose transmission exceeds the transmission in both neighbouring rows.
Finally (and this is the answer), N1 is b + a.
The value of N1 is 2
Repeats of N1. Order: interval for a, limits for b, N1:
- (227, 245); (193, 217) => 2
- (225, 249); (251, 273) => 4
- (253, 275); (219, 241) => 3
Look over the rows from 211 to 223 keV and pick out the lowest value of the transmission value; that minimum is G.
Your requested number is 4.2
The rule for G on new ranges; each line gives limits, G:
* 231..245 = 3.289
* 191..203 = 2.694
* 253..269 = 4.002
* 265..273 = 4.078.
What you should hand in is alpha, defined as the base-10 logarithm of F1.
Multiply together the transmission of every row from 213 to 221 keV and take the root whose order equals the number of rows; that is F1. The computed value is 0.644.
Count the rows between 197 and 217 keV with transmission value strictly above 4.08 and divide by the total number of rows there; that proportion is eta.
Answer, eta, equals 0.7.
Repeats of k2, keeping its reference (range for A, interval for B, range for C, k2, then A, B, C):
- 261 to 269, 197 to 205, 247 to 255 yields 0.2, -0.06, 0.3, 0.00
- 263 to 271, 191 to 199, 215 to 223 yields 0.9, -0.10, 1.0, -0.17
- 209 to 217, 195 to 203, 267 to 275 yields 0.3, -0.23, 0.4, -0.08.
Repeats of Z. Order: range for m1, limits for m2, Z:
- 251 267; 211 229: 0.8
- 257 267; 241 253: 2.4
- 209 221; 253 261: 3.2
